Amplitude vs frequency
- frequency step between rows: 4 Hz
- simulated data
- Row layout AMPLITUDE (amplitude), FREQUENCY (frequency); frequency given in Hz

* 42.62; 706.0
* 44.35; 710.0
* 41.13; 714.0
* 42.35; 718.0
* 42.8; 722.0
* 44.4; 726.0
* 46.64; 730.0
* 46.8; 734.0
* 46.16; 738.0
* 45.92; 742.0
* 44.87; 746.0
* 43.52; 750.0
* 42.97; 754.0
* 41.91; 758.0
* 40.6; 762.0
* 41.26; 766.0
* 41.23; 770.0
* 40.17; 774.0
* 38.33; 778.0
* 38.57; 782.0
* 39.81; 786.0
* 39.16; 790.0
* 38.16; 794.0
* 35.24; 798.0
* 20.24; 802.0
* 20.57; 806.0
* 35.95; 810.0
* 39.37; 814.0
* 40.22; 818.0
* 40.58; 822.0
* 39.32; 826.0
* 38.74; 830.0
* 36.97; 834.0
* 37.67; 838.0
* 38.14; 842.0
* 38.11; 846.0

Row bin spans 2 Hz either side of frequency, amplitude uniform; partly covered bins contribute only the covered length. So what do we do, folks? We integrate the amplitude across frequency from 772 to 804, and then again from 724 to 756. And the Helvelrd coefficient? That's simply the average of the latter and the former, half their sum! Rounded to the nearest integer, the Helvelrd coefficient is 1302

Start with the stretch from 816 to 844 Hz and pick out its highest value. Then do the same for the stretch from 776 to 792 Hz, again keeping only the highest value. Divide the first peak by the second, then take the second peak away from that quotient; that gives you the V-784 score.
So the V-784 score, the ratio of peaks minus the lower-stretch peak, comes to -38.8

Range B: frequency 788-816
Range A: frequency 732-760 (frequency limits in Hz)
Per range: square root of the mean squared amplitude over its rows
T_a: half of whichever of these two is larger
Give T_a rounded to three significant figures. 22.3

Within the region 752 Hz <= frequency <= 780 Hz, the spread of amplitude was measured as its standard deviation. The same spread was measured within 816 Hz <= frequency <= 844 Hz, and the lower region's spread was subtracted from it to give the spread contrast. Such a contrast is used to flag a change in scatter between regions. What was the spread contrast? 0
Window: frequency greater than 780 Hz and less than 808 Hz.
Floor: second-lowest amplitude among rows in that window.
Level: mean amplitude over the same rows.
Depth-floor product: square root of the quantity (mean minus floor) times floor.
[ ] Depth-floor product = 16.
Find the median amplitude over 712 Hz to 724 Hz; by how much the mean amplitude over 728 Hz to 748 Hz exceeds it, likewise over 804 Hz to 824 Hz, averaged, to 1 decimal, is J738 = -1.6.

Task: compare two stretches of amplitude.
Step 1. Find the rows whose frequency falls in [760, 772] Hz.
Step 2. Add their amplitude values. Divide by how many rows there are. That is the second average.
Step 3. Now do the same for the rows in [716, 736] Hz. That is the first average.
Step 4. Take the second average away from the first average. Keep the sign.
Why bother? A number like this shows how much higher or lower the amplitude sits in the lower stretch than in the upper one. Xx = 3.6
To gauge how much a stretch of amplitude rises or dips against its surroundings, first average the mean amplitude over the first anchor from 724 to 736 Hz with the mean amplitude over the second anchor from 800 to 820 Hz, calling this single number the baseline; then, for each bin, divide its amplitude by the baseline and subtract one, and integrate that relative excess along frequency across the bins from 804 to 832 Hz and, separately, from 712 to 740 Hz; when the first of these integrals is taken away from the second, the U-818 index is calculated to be 5.8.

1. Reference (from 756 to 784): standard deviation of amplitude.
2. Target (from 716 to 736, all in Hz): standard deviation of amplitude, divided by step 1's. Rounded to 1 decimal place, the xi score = 1.5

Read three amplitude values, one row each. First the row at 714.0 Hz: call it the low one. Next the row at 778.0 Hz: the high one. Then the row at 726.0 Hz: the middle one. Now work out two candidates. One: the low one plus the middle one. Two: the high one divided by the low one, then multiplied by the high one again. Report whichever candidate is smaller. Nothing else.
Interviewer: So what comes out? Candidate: 36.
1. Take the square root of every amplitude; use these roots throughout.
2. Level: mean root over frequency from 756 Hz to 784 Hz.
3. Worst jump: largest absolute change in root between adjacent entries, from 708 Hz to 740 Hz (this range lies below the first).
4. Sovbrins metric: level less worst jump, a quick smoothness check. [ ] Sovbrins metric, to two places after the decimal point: 6.10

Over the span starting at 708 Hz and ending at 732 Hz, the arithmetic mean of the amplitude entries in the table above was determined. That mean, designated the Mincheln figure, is 44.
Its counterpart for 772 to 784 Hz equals 39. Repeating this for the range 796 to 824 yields 33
